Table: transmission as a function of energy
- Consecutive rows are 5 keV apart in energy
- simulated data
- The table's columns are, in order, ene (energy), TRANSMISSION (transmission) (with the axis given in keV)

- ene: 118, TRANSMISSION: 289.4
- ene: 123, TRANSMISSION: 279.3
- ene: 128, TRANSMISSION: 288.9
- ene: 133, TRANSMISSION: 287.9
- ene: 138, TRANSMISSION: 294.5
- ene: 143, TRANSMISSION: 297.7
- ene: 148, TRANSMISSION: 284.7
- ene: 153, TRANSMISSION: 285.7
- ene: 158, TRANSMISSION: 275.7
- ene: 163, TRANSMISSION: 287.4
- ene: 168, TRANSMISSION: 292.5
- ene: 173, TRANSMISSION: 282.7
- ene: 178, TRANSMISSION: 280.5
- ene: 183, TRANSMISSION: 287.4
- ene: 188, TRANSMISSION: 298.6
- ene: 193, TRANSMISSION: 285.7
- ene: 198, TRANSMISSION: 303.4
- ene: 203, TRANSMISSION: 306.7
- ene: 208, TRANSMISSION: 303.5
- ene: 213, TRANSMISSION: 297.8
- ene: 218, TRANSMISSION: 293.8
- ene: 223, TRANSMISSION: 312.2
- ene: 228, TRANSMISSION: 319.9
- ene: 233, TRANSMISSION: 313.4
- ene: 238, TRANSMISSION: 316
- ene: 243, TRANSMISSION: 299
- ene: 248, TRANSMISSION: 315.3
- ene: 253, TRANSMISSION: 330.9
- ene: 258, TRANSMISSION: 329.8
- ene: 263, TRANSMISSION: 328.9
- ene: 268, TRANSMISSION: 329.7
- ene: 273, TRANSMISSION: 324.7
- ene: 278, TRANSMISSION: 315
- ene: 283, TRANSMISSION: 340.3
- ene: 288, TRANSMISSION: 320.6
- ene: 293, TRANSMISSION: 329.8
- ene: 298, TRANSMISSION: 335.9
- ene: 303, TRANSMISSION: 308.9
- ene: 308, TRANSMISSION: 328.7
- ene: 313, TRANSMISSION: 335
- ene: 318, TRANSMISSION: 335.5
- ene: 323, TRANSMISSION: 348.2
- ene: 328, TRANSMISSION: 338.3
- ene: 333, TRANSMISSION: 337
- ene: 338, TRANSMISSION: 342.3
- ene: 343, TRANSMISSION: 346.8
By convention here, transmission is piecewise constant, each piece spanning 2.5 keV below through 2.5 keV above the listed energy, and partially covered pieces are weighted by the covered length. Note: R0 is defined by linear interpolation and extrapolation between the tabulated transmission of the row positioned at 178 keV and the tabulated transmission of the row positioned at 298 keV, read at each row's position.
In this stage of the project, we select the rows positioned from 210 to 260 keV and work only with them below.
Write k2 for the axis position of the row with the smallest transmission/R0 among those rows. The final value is 243 keV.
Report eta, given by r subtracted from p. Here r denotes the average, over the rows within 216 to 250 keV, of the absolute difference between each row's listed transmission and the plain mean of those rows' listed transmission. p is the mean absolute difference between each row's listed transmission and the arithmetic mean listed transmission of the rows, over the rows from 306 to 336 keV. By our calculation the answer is -4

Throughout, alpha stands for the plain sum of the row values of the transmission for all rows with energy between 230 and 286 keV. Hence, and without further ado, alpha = 3543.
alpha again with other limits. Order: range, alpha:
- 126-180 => 3158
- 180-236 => 3322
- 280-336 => 3658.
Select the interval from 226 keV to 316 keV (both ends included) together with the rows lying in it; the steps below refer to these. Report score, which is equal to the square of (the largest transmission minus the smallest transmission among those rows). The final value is 1706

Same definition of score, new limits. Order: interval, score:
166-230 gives 1552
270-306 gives 986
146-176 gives 282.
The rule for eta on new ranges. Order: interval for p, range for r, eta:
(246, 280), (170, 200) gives -2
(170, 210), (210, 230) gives -1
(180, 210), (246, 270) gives 3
